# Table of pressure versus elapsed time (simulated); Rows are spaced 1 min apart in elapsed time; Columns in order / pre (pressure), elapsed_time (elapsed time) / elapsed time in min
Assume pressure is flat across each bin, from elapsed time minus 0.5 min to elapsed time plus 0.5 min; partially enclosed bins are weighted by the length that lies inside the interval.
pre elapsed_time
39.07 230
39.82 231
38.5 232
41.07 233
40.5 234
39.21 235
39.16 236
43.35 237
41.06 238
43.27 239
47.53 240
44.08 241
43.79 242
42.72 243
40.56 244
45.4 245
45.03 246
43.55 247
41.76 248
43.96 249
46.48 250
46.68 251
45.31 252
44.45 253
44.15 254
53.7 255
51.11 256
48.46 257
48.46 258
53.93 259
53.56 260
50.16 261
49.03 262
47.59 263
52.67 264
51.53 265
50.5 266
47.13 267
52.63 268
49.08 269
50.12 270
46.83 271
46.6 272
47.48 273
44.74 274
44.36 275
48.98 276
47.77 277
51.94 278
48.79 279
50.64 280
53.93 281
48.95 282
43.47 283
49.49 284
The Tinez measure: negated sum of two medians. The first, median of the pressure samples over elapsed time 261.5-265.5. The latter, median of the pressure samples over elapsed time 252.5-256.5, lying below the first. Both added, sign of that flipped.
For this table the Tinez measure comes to -98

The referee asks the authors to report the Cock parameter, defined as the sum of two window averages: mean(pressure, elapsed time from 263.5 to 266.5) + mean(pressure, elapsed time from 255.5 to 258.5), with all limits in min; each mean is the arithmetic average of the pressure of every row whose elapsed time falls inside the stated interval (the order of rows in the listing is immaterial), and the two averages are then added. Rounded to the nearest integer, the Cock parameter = 101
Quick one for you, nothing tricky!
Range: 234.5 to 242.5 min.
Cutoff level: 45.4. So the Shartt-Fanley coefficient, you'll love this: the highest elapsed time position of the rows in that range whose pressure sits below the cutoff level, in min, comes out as 242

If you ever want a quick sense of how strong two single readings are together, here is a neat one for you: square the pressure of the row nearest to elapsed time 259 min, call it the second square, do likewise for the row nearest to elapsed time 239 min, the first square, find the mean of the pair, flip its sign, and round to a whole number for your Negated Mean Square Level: -2390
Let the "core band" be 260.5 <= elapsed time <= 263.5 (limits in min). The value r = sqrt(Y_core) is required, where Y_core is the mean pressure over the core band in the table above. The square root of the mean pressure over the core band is 6.99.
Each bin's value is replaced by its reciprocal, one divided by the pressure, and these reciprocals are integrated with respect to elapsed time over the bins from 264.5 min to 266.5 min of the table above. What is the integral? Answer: 0.039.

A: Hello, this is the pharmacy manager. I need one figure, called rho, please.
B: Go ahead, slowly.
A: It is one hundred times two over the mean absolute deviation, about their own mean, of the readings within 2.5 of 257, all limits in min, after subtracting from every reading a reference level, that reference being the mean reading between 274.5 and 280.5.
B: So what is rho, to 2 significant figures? 93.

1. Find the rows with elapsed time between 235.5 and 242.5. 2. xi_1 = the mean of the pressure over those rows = 43.2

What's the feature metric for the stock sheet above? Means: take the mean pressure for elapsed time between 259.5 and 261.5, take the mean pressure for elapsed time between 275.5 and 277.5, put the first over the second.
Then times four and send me 4.29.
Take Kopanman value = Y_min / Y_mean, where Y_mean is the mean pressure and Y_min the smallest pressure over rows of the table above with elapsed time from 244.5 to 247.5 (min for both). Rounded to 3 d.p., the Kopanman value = 0.975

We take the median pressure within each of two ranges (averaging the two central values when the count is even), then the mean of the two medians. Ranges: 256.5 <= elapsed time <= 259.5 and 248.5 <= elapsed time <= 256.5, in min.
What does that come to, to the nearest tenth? 47.2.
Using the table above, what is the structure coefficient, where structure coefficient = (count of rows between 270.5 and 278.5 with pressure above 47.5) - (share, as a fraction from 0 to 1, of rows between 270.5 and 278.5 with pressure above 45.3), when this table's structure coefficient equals 2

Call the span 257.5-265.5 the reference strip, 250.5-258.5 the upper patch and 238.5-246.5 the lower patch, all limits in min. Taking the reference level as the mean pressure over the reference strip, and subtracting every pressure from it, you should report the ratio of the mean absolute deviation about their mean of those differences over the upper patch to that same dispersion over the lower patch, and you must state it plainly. 1.8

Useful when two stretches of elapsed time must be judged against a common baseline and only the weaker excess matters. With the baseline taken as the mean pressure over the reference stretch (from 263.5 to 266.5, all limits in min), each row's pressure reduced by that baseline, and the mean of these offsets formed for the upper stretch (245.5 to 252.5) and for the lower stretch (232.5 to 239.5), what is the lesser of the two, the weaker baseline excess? -10.5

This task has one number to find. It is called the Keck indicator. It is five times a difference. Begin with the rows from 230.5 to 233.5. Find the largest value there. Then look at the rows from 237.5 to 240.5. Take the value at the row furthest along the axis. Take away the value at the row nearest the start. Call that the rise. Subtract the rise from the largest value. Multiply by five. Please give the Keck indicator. 173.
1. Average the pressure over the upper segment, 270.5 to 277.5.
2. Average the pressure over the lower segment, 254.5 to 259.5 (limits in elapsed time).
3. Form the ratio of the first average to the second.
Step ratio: 0.91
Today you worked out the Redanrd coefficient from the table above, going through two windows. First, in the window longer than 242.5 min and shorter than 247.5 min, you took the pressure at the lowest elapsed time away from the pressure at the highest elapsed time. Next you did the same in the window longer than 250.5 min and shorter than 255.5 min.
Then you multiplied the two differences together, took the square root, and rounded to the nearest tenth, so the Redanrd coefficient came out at 2.4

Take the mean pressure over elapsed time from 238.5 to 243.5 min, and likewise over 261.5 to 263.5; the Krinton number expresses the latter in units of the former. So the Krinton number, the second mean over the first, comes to 1.09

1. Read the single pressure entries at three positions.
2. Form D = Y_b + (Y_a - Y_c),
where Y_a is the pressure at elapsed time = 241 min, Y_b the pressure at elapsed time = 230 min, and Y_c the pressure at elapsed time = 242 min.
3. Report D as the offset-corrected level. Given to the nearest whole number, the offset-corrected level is 39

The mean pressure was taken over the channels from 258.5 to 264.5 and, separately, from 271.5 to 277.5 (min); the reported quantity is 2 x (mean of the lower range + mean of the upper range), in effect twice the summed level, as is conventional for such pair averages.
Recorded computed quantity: 196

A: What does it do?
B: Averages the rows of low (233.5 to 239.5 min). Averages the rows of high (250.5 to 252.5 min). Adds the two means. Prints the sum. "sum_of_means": 87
